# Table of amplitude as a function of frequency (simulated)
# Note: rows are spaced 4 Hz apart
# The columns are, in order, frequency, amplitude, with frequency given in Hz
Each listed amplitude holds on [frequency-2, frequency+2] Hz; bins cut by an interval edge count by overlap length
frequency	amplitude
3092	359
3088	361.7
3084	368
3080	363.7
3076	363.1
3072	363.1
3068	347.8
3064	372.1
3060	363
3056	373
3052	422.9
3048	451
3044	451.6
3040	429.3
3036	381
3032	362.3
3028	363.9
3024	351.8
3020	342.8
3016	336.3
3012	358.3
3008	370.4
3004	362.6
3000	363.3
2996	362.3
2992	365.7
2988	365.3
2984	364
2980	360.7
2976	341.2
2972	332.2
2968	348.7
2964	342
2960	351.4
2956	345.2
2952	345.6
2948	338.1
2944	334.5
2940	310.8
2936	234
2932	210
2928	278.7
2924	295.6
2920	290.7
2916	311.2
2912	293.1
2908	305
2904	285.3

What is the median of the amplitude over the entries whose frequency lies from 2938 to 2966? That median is 342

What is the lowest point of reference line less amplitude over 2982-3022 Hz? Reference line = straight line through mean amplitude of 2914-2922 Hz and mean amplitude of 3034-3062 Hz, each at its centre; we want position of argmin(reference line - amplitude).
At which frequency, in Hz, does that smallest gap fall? 2984 Hz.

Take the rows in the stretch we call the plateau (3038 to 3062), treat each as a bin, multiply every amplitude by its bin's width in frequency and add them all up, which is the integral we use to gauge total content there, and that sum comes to 9963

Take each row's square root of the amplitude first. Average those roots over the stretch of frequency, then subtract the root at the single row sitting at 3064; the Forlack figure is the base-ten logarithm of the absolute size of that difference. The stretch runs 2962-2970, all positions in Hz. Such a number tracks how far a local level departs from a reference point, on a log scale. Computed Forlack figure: -0.15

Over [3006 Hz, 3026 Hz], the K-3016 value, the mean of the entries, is 352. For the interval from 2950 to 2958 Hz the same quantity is 345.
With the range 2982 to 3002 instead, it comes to 364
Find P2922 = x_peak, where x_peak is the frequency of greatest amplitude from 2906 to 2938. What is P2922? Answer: 2916 Hz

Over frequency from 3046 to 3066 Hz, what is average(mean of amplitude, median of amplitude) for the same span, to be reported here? 385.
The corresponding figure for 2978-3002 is 364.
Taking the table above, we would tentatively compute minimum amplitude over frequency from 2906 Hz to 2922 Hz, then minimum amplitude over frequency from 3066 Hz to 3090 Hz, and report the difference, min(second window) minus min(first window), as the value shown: 57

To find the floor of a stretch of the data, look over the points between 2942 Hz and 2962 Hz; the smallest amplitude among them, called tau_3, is 334.5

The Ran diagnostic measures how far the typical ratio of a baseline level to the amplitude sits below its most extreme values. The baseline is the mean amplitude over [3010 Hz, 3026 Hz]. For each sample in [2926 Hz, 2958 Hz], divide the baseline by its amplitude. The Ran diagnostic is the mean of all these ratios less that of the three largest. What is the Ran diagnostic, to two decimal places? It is -0.26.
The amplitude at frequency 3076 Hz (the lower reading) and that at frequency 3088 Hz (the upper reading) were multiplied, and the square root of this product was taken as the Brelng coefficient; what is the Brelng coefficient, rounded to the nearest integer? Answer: 362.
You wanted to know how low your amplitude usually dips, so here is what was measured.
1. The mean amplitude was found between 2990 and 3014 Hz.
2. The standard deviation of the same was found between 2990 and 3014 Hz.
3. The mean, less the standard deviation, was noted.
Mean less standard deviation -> 360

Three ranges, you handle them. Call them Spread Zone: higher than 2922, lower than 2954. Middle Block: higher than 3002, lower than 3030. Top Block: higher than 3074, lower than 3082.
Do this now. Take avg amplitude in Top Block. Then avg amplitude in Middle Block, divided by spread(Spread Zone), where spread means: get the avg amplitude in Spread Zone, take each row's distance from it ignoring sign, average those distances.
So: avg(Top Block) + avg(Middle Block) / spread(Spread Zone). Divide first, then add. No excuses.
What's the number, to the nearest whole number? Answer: 372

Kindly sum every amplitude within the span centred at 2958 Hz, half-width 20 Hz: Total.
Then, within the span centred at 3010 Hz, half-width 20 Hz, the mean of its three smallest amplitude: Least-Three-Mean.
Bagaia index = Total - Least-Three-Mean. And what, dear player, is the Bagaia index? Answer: 3046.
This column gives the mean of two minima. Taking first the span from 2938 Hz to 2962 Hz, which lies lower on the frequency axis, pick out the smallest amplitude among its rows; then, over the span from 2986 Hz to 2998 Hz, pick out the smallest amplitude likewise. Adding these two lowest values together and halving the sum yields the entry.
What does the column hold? 337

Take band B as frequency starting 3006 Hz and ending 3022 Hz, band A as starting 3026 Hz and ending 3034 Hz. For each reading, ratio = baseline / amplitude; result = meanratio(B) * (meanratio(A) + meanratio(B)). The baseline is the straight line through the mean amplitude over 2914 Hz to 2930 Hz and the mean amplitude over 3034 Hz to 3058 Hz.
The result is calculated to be 2.43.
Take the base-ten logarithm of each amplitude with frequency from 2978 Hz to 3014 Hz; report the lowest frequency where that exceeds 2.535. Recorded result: 2980 Hz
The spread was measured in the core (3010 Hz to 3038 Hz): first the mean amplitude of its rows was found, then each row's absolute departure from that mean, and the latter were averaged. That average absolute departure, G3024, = 11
